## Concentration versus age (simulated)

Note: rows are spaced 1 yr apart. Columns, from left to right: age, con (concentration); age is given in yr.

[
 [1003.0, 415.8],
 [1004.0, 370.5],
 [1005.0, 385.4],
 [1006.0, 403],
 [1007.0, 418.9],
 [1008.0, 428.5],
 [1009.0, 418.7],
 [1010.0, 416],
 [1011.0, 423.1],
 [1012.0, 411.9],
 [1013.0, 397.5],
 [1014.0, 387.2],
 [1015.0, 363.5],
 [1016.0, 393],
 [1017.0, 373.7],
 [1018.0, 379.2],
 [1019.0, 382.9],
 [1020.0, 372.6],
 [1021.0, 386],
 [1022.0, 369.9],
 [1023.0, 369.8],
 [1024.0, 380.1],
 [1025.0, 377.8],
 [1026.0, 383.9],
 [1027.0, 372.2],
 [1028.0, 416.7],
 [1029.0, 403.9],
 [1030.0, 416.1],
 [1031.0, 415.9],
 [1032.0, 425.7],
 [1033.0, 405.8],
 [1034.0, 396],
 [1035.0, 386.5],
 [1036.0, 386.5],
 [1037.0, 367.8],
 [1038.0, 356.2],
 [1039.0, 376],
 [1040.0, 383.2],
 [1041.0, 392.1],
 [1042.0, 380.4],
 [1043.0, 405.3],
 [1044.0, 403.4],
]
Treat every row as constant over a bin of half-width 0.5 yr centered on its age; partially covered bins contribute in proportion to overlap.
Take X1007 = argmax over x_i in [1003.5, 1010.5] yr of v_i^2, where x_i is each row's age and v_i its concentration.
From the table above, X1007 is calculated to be 1008.0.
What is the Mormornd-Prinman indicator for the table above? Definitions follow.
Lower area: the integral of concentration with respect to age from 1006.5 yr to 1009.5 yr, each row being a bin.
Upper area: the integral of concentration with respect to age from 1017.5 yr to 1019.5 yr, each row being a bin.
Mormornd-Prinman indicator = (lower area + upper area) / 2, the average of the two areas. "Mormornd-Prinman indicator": 1014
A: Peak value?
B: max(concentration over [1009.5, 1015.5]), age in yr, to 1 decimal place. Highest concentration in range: 423.1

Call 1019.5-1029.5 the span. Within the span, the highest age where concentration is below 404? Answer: 1029.0 yr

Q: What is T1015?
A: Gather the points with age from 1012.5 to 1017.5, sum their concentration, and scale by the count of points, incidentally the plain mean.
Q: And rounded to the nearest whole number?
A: 383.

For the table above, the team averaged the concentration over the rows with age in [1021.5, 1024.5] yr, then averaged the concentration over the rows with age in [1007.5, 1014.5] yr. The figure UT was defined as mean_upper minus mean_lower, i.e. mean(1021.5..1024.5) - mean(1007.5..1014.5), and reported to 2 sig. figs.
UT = -39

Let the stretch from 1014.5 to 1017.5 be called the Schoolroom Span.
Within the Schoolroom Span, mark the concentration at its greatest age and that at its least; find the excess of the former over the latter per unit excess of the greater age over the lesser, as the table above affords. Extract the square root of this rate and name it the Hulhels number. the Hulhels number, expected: 2.3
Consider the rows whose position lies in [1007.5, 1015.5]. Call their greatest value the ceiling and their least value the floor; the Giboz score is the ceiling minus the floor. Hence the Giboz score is 65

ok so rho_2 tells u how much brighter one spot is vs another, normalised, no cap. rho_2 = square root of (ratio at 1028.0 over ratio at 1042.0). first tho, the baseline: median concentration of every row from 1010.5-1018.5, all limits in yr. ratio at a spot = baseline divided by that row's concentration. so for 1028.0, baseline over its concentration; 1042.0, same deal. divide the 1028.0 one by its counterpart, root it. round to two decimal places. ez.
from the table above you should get 0.96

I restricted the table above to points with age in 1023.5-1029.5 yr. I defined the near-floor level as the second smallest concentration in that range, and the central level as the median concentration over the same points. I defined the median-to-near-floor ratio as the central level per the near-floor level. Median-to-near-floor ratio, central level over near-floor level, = 1.01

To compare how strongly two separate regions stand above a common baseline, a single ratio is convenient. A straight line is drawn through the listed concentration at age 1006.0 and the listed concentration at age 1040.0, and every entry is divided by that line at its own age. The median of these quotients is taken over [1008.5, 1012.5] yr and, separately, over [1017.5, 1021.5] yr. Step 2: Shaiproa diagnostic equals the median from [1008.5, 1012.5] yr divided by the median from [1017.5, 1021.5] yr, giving 1.08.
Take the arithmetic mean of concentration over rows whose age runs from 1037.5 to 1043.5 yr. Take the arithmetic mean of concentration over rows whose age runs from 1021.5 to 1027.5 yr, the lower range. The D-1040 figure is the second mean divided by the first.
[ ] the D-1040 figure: 0.98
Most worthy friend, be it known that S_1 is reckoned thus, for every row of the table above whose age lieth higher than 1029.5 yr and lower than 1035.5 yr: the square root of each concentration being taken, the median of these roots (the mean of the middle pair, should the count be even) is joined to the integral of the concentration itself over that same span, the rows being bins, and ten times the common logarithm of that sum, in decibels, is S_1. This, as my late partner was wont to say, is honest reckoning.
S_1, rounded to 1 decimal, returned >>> 33.9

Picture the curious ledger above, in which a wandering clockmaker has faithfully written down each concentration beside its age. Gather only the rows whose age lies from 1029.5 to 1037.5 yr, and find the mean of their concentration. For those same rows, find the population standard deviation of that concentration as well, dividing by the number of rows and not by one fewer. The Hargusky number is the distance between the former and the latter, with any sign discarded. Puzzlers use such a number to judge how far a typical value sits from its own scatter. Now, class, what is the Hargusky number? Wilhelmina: 382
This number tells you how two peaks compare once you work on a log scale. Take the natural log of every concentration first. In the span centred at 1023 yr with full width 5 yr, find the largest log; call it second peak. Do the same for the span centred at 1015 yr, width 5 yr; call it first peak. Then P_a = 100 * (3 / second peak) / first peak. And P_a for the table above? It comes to 8.42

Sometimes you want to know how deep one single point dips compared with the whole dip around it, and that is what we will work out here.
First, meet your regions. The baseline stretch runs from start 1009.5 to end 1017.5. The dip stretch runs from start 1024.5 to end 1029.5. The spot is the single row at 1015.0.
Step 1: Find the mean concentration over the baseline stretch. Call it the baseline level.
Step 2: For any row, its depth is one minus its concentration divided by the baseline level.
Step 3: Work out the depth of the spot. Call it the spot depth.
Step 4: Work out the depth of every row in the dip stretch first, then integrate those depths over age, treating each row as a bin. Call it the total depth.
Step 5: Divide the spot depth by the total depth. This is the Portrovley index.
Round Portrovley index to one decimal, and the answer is 1.3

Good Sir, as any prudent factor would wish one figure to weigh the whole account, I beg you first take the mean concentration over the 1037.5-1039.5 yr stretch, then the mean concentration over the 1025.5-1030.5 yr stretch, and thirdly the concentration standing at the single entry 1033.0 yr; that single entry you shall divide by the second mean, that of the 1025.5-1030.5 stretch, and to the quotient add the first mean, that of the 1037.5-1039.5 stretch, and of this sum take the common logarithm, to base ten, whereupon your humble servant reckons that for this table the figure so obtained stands 2.56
